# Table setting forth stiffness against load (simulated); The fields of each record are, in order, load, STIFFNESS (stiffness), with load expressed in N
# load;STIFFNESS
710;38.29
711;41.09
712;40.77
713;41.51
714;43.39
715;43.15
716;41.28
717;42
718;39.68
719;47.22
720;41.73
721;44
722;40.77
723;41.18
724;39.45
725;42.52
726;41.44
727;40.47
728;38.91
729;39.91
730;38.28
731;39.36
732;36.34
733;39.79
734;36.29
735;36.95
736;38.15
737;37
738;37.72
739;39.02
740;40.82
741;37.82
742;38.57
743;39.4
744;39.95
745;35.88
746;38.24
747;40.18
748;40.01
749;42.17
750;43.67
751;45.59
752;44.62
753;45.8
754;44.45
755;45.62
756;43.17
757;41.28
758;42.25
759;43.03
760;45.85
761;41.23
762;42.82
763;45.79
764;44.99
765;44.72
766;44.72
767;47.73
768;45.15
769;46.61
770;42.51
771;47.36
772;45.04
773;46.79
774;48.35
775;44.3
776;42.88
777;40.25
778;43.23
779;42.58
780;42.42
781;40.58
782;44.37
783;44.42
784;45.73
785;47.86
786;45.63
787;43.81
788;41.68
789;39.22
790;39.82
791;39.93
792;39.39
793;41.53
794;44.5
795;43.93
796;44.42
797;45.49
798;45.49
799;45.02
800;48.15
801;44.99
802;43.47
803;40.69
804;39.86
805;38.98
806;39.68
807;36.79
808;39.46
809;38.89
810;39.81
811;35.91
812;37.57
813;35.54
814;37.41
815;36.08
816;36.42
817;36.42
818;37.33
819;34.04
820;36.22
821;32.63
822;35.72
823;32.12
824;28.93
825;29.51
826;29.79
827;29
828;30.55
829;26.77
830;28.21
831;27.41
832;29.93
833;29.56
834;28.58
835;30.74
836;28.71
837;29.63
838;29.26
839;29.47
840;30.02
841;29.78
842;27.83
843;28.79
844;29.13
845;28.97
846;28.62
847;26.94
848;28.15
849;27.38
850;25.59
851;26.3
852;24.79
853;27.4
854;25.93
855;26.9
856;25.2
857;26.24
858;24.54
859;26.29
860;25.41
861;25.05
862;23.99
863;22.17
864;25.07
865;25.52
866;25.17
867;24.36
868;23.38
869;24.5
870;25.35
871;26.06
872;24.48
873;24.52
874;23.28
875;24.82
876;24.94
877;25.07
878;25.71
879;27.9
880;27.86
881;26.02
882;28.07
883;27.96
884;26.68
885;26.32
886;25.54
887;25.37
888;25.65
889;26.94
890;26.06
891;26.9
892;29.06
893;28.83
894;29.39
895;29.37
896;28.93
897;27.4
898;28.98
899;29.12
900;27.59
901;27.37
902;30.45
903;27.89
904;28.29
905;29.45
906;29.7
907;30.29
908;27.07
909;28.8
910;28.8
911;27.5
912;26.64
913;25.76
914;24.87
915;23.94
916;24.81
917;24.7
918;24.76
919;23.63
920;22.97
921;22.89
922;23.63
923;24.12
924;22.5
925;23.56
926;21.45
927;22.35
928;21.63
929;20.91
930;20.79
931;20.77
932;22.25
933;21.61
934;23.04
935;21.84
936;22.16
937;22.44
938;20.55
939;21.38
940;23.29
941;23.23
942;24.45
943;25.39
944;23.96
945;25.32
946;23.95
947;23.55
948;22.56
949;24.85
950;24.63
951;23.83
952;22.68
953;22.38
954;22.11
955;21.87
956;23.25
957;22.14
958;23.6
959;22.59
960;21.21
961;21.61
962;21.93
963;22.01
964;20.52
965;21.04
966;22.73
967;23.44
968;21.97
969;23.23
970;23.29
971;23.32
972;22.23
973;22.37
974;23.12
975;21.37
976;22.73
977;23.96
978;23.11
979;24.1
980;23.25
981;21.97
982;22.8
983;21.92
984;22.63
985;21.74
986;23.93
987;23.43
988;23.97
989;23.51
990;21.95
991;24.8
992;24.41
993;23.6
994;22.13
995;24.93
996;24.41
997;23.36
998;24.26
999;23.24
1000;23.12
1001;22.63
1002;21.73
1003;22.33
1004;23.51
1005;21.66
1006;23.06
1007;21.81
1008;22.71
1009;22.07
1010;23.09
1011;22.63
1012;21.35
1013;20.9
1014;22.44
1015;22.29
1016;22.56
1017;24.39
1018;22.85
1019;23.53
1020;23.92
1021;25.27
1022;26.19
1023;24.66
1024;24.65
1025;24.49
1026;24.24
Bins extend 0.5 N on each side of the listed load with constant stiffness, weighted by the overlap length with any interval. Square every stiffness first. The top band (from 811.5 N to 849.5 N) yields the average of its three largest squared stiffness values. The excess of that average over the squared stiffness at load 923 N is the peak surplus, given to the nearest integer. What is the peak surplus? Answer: 820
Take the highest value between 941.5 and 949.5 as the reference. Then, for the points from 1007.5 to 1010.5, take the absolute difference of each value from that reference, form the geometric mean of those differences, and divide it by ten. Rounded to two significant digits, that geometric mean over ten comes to 0.27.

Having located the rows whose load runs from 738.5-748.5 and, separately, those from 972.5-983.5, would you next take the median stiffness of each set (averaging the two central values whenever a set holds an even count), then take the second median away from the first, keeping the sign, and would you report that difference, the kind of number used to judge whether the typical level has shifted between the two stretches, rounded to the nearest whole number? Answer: 16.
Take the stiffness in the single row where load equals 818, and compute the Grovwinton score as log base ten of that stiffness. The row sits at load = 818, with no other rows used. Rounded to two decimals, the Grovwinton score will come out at 1.57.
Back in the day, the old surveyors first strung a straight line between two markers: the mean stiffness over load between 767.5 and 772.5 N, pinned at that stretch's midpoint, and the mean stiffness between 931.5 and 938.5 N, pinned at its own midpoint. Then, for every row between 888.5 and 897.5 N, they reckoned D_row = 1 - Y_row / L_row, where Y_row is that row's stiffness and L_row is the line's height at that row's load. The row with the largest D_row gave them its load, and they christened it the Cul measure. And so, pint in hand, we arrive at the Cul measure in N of 890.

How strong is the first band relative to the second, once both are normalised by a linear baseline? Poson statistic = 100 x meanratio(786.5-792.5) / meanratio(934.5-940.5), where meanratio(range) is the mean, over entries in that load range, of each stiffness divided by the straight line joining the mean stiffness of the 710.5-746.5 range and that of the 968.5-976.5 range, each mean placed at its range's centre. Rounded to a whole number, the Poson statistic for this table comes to 131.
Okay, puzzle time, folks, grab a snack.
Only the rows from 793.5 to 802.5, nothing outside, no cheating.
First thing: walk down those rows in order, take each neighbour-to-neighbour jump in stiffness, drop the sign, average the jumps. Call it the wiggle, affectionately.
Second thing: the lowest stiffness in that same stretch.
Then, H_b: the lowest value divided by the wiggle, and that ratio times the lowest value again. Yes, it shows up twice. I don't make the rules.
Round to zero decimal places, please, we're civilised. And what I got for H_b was 1452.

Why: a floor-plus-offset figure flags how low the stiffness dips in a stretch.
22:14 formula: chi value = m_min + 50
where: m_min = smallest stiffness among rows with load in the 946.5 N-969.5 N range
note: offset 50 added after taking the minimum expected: 71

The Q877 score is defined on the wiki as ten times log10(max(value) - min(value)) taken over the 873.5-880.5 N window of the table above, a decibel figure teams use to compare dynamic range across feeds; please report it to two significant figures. 6.6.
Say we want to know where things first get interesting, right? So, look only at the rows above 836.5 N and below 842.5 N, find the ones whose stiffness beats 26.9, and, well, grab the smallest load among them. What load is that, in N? 837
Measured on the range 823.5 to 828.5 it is 824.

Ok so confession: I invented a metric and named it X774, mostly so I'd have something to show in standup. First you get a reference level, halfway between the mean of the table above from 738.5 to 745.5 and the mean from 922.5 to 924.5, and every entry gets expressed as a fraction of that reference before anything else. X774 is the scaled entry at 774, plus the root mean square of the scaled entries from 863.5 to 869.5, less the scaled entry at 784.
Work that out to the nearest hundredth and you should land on 0.88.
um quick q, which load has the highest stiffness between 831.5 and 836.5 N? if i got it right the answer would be 835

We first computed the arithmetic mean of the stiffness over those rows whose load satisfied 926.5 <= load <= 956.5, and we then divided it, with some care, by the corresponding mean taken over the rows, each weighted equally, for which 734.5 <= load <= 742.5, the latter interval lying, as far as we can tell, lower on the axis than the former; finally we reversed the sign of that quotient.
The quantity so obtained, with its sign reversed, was -0.60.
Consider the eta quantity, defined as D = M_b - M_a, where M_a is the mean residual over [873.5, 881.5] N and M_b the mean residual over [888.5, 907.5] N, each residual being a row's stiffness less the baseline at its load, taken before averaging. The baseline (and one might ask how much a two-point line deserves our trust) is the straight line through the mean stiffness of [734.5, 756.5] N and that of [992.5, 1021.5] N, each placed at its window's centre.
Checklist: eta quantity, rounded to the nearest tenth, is 4.2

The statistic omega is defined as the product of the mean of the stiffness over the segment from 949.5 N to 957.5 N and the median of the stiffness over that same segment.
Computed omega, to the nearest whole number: 515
